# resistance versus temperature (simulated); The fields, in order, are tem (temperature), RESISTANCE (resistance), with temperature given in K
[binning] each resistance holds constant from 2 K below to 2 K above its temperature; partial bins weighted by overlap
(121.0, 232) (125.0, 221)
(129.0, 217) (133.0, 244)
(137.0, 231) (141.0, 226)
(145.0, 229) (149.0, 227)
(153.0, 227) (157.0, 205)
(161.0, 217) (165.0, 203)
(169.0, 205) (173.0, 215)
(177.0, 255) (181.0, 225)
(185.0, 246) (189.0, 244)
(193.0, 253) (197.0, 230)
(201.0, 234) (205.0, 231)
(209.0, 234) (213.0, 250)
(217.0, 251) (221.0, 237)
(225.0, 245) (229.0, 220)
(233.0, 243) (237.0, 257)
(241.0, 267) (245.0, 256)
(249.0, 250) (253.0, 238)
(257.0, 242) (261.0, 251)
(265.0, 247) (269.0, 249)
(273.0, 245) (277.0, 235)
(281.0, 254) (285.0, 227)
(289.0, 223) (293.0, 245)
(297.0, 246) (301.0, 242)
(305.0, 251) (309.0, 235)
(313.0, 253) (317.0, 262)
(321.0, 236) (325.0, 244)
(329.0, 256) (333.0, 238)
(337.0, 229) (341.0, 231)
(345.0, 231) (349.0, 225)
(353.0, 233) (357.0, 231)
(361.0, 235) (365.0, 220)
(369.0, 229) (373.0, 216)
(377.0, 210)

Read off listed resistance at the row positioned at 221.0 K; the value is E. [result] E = 237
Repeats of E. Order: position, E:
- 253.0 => 238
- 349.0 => 225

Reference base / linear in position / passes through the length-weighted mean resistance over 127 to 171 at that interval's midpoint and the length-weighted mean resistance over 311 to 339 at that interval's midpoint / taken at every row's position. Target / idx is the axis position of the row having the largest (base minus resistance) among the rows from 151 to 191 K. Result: 165.0 K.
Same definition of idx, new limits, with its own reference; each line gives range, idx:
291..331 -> 321.0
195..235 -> 229.0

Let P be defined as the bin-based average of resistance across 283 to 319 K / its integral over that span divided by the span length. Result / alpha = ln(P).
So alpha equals 5.49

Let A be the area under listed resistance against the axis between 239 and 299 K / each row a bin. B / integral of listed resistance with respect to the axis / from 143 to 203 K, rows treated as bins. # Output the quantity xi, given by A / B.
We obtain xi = 1.076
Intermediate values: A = 14700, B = 13660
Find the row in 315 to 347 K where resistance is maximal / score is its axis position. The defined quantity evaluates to 317.0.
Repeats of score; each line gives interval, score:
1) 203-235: 217.0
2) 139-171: 145.0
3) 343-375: 361.0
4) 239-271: 241.0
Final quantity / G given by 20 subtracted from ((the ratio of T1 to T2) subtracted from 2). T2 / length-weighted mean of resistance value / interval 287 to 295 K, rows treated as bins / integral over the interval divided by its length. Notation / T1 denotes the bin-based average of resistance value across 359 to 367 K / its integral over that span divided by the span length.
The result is -19.0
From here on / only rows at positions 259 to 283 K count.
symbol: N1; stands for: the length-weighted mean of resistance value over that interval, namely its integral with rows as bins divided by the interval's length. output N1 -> 247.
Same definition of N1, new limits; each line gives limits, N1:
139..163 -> 222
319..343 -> 239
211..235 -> 241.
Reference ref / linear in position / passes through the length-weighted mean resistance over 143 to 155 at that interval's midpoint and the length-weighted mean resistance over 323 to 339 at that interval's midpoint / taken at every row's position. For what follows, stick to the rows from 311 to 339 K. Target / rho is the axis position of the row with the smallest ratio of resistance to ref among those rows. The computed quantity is 337.0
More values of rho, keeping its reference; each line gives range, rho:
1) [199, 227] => 205.0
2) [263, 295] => 289.0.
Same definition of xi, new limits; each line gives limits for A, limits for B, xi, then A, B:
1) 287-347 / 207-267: 0.982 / 14488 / 14752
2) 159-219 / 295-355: 0.967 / 13972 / 14448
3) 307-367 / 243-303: 0.975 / 14236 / 14600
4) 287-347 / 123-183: 1.082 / 14488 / 13388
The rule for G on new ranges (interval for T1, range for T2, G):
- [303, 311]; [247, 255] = -19.0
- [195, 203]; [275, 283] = -18.9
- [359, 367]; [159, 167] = -19.1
